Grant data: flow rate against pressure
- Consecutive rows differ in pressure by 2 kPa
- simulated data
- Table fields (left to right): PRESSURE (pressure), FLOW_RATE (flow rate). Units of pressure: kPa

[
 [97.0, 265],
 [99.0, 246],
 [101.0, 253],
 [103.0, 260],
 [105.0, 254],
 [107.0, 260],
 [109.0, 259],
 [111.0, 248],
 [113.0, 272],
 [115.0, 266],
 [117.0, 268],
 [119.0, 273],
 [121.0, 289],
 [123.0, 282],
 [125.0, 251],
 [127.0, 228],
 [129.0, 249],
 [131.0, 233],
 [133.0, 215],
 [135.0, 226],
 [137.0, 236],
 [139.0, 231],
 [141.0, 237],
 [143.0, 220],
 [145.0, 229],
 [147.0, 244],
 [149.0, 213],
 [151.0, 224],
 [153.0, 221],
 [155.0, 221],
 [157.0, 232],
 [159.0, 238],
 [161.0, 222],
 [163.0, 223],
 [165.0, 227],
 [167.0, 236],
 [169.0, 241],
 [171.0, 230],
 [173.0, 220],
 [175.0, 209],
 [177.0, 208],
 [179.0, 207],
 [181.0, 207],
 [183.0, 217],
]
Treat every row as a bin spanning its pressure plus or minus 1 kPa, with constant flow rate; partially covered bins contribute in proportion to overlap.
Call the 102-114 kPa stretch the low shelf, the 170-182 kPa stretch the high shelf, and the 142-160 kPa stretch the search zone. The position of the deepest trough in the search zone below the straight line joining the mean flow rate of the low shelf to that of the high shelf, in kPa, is 149.0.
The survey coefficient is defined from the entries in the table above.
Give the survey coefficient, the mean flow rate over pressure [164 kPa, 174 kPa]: 231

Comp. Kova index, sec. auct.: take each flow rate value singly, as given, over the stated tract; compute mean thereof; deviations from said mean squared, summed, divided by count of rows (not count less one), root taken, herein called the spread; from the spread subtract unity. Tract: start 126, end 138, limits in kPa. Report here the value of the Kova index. 9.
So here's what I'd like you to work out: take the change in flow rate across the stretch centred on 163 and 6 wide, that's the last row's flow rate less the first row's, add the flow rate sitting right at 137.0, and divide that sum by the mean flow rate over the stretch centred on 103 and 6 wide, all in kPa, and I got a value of 0.94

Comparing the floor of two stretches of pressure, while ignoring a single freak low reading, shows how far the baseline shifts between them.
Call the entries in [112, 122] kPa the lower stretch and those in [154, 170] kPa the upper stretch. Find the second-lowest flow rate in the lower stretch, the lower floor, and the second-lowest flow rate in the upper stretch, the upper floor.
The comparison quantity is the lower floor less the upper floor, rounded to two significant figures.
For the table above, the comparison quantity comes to 46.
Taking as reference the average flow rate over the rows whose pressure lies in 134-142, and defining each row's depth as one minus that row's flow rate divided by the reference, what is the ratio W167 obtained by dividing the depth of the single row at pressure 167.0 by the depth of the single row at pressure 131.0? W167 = 7.0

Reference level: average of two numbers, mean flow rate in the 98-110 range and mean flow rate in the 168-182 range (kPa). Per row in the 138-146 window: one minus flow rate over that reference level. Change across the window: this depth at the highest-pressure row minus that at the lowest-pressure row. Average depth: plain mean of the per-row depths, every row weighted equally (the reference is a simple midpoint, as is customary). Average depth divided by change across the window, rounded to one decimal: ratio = 3.6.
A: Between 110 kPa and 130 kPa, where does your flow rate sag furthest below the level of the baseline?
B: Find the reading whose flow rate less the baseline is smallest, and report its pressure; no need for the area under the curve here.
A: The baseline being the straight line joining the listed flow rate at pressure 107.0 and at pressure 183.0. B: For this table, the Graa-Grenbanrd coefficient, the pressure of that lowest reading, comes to 127.0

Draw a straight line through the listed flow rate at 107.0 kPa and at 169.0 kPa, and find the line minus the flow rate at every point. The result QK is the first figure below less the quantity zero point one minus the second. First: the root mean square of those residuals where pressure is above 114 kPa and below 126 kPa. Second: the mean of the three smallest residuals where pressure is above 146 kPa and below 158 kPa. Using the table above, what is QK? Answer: 33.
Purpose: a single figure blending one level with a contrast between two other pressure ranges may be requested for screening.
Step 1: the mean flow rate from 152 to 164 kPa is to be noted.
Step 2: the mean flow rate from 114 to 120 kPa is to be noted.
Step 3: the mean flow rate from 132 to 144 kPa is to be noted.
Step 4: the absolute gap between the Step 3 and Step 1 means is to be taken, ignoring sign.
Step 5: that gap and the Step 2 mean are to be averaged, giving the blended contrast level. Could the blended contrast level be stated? 135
